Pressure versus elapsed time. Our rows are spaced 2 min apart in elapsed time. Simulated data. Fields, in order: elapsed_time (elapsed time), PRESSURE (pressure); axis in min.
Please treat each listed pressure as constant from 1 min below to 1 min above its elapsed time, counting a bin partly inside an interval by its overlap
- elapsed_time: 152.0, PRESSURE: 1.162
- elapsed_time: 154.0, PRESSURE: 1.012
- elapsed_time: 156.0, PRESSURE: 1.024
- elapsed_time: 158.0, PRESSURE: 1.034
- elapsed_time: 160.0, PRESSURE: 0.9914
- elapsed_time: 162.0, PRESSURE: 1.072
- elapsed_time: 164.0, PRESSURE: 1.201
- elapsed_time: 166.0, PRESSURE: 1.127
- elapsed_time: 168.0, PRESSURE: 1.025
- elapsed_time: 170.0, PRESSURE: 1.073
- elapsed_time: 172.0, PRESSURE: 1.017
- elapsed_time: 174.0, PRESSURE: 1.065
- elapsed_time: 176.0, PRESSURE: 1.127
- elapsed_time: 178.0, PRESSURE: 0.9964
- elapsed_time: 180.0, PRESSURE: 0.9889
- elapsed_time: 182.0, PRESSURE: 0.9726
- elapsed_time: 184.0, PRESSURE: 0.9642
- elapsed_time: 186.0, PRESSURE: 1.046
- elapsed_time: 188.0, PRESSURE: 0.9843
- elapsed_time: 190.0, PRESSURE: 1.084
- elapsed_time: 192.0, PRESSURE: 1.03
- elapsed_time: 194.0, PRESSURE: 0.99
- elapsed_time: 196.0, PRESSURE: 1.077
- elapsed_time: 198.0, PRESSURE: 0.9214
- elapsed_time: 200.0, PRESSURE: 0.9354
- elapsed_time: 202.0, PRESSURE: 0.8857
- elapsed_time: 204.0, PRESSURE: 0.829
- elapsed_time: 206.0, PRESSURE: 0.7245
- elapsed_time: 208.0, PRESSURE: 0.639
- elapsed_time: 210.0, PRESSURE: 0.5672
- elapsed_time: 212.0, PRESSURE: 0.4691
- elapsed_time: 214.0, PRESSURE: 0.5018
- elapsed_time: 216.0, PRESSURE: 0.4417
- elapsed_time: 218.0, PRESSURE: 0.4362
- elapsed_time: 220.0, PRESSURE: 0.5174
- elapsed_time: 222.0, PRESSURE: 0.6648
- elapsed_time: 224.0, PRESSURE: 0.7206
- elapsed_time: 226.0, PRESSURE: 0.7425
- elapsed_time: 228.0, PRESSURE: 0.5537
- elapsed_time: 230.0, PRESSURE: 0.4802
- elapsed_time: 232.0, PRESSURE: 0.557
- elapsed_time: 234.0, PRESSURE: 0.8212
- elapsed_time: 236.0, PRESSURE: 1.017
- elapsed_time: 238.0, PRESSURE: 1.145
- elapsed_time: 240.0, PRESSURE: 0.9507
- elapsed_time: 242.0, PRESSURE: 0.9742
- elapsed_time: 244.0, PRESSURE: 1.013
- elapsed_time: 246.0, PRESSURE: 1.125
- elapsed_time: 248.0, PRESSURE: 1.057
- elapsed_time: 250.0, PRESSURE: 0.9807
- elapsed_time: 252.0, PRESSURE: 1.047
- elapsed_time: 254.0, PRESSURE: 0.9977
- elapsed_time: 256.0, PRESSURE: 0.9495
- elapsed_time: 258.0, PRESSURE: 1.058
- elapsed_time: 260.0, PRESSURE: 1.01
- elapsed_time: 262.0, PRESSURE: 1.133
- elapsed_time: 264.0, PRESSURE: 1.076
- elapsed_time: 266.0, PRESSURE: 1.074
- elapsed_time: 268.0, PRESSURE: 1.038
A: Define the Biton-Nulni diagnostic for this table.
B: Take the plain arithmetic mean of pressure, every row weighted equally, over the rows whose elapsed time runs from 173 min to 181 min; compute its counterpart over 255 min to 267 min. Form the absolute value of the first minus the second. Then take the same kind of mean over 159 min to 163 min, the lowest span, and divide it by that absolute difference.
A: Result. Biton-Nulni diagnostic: 179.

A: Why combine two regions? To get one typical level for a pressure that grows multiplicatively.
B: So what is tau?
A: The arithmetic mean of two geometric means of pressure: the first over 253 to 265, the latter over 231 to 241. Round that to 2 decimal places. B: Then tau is 0.95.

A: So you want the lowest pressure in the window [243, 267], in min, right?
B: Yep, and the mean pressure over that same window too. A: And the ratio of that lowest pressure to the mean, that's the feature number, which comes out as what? 0.91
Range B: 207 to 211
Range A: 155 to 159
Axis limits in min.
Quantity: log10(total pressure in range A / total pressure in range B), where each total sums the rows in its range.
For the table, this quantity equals 0.23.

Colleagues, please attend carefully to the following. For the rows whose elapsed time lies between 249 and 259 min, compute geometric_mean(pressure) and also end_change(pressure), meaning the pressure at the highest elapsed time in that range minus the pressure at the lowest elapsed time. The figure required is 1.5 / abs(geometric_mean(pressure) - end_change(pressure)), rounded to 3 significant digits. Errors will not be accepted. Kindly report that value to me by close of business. 1.62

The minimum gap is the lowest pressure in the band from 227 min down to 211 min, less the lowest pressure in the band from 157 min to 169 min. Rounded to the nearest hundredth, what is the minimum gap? -0.56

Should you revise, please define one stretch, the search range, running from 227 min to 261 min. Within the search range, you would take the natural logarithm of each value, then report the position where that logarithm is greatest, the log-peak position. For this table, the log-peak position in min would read 238.0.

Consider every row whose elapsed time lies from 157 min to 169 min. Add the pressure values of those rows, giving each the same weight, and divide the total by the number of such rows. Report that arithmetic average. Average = 1.08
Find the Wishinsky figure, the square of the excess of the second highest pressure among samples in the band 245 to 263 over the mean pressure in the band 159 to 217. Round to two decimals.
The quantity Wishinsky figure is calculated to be 0.04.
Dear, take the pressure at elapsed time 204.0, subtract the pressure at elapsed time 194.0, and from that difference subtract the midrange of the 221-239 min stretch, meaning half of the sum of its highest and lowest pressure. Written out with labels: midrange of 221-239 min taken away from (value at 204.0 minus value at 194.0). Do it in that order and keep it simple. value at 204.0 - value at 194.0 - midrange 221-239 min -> -1.0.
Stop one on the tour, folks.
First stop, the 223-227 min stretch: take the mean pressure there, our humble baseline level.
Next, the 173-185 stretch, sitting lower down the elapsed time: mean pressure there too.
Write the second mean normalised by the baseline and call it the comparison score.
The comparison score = 1.4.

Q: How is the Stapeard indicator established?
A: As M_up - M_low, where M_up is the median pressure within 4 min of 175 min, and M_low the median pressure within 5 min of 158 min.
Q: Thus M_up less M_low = 0.0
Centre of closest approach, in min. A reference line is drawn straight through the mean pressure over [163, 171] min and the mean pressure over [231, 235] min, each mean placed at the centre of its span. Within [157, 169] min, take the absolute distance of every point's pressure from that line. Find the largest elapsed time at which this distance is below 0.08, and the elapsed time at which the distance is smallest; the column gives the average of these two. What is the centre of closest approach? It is 167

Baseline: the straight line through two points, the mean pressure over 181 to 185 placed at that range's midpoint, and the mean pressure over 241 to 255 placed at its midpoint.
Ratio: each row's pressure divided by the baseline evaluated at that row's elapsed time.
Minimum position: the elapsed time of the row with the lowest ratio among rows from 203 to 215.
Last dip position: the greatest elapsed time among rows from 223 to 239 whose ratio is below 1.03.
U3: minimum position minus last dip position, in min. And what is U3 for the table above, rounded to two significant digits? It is -24 min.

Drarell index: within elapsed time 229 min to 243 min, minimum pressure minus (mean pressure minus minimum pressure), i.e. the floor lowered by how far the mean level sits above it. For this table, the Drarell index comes 0.111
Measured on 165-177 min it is 0.962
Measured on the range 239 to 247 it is 0.886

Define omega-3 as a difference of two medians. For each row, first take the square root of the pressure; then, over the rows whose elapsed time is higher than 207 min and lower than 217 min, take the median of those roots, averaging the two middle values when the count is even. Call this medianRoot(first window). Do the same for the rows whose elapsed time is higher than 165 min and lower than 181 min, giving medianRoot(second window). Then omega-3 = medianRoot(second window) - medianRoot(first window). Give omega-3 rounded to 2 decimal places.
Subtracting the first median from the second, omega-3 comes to 0.31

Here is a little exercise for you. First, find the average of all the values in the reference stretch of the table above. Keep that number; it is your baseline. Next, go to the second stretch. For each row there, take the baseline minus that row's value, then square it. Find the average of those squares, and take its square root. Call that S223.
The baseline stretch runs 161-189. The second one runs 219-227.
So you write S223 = 0.40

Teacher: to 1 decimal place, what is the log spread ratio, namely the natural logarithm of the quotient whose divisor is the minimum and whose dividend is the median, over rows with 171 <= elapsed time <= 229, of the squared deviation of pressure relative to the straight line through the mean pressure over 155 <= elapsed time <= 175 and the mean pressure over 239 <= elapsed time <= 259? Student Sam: 6.4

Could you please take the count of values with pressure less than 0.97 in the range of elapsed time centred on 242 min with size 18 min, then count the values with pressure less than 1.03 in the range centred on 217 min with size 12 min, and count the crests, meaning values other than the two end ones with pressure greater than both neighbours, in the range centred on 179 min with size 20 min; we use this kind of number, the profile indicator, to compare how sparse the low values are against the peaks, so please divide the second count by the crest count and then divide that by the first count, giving 1.5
